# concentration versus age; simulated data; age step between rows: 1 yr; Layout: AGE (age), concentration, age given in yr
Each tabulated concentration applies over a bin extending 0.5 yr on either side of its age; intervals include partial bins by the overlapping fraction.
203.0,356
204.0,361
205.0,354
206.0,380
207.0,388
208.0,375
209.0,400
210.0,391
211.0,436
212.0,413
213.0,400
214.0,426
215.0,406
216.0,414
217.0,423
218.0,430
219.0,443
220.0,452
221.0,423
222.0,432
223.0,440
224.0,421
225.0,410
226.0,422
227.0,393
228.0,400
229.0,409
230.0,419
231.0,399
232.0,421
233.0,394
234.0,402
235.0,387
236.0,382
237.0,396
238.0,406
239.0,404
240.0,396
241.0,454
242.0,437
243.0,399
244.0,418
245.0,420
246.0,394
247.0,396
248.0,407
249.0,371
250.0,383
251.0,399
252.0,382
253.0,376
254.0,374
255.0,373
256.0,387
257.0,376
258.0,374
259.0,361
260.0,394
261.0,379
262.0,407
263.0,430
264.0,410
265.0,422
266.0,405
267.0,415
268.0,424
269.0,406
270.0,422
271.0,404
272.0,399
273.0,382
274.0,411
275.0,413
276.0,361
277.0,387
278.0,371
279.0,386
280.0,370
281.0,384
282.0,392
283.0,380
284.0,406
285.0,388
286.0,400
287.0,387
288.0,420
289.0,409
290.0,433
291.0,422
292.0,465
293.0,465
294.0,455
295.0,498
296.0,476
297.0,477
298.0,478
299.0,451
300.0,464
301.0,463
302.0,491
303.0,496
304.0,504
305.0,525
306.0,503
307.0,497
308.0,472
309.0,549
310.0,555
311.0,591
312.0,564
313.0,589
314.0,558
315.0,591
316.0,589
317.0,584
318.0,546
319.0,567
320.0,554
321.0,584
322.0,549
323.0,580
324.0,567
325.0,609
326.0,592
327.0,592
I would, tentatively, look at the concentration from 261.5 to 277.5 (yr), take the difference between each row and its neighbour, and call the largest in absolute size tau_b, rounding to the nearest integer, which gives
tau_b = 52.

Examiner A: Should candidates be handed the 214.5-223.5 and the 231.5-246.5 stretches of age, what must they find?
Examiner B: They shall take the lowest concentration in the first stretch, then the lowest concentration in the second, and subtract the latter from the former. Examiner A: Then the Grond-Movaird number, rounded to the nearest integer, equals 24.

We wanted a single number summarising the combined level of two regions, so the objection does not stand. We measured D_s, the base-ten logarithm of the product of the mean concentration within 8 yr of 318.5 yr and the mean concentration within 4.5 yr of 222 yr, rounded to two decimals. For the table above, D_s 5.39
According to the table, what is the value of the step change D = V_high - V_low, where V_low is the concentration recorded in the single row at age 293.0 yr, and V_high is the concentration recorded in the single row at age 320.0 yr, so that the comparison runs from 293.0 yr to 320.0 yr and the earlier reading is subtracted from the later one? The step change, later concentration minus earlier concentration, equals 89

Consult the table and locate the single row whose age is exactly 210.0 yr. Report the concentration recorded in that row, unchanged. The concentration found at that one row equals 391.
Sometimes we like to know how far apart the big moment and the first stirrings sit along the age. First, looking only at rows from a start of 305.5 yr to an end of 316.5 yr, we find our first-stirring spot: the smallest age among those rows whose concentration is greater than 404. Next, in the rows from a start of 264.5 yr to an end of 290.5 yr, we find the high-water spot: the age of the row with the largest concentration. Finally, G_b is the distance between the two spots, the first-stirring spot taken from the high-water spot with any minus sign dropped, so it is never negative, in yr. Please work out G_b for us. 16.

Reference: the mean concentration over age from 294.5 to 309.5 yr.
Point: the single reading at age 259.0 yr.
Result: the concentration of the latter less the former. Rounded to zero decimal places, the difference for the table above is -129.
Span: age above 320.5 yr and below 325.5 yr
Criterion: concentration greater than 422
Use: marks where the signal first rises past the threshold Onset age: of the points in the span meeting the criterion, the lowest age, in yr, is 321.0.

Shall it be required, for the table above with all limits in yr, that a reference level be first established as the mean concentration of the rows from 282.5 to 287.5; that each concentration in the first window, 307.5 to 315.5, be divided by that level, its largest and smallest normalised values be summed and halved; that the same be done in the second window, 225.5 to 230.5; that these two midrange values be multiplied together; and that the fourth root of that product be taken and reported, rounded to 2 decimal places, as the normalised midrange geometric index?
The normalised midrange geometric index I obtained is 1.09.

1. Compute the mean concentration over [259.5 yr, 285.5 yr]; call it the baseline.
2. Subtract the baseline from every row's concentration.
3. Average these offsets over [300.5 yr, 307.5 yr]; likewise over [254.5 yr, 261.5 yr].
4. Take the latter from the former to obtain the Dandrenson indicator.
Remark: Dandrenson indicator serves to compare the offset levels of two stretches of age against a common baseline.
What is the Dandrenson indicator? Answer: 119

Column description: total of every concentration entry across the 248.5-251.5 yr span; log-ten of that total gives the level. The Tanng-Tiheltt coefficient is 3.1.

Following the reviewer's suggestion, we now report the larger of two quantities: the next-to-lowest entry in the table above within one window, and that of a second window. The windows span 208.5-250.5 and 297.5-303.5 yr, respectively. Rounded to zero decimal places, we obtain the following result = 463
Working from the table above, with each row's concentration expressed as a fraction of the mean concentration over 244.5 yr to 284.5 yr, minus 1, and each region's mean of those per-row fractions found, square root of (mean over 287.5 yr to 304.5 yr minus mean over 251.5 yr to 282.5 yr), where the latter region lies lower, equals 0.4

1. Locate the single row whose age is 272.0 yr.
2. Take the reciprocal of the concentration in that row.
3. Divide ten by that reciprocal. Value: 3990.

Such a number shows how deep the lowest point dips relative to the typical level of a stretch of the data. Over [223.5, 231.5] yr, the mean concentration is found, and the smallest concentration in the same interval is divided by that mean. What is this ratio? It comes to 0.961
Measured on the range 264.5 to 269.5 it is 0.977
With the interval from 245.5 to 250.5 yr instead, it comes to 0.951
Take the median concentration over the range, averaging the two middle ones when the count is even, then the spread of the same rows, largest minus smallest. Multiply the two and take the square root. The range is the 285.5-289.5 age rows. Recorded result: 116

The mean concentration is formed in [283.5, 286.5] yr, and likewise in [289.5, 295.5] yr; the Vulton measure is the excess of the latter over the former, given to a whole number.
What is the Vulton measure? 58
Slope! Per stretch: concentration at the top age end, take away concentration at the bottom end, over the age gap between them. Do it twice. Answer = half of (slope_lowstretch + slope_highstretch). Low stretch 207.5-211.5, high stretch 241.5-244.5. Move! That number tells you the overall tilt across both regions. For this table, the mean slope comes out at 5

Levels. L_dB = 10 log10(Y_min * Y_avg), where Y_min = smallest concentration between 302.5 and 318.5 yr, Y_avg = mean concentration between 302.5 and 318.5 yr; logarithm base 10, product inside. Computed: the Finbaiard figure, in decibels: 54.1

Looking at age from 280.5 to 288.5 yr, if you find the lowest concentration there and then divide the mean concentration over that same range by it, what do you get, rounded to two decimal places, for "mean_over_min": 1.04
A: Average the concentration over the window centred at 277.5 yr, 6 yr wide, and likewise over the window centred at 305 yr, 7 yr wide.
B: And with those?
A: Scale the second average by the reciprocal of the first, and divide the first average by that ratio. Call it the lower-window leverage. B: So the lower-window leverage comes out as 292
